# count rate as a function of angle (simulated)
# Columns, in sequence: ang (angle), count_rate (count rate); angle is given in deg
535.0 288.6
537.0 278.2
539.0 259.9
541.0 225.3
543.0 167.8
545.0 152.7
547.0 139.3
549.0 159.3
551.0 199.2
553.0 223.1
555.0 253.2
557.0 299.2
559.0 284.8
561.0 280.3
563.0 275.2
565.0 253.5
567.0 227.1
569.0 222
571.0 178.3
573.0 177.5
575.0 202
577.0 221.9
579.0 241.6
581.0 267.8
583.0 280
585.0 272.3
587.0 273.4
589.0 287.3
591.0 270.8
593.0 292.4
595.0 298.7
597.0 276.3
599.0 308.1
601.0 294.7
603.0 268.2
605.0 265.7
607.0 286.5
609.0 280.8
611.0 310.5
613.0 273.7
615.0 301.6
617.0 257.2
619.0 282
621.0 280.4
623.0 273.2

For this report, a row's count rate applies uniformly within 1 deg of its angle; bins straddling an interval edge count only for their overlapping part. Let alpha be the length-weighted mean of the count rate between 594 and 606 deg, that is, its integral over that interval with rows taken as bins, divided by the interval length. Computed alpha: 285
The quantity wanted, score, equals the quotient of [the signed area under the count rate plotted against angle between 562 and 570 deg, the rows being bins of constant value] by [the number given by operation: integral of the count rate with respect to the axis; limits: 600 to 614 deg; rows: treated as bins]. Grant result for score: 0.5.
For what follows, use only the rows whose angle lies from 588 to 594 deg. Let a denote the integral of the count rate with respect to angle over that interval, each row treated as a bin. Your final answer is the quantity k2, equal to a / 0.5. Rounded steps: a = 1701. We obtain 3402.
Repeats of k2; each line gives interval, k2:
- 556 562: 3457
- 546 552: 1991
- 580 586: 3280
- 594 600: 3532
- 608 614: 3460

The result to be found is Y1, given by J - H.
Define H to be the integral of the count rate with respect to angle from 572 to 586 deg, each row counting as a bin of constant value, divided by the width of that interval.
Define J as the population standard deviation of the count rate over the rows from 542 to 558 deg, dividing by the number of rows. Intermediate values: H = 238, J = 52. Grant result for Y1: -185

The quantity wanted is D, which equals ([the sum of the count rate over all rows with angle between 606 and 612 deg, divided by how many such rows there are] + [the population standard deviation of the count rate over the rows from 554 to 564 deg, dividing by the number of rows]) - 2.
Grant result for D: 306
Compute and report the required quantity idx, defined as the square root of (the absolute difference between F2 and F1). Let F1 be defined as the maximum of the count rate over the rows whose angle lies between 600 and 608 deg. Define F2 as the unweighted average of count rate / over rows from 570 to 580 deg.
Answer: 9.5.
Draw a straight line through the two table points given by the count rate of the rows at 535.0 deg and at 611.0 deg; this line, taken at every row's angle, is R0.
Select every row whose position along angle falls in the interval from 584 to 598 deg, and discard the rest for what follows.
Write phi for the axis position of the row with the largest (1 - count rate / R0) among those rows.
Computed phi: 591.0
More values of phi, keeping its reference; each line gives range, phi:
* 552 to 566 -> 553.0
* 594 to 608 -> 605.0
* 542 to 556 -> 547.0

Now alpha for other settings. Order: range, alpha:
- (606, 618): 285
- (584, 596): 282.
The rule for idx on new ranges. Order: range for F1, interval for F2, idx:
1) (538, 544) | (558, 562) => 4.8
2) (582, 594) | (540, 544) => 9.8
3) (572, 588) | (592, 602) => 3.7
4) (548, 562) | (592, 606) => 3.6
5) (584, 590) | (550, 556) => 7.9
